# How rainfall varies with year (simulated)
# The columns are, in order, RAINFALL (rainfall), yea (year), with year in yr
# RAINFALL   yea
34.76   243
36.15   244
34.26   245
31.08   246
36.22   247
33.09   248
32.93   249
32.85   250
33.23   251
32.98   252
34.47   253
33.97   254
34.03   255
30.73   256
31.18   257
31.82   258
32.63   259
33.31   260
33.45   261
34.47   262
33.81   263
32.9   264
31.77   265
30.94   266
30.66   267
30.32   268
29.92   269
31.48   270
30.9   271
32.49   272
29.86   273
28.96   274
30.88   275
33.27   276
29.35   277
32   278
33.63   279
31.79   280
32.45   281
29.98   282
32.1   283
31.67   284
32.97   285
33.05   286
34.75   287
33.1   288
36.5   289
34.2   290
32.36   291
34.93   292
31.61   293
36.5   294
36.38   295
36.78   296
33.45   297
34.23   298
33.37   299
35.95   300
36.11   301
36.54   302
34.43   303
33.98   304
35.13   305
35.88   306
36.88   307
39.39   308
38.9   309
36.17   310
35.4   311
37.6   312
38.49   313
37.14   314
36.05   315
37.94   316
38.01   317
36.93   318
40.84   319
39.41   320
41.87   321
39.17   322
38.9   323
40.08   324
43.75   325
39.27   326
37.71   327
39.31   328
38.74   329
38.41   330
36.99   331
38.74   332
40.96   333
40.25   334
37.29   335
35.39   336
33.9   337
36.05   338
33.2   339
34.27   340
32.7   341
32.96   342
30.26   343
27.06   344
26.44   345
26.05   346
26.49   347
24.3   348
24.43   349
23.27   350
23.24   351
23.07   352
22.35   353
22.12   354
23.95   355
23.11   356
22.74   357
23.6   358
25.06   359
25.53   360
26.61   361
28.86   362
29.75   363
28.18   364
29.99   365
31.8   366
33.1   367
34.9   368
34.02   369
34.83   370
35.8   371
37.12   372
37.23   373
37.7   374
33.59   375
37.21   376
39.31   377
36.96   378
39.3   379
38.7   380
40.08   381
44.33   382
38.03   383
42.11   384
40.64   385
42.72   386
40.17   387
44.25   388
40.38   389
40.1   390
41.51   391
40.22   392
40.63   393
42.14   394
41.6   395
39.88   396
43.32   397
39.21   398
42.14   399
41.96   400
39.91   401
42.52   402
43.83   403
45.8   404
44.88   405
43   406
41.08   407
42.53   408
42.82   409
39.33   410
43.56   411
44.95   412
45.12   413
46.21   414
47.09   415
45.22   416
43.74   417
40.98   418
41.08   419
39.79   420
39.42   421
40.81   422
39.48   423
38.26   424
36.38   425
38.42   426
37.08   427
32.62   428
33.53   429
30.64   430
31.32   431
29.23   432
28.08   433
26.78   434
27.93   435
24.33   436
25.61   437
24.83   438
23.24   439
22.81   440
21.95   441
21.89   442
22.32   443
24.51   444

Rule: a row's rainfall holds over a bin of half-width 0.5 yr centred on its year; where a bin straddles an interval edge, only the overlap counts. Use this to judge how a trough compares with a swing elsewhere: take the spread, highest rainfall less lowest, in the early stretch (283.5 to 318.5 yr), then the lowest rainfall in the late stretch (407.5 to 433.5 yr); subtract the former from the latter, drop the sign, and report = 20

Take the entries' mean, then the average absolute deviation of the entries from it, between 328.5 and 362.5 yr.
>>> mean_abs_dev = 5.6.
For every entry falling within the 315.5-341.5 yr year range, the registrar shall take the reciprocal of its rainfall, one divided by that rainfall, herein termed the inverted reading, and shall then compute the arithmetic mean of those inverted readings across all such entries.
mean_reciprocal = 0.026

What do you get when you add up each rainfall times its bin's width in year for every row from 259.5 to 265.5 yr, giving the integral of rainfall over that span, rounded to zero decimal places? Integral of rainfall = 200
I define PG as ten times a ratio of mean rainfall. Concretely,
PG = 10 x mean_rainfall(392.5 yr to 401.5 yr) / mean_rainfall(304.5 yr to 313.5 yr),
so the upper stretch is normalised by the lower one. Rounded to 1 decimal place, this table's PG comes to 11.1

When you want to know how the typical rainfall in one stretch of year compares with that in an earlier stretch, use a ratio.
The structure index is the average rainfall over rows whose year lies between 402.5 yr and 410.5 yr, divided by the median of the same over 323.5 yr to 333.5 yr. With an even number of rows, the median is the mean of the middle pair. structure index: 1.10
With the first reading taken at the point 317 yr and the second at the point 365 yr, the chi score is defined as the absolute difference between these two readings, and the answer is 8.0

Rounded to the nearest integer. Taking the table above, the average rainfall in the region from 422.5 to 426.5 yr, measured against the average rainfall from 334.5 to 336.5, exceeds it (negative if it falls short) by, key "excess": 2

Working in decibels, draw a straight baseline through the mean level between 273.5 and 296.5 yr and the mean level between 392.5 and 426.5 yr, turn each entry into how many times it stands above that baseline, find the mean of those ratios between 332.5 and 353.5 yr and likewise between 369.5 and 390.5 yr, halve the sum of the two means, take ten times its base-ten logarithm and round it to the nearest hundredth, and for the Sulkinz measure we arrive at -0.47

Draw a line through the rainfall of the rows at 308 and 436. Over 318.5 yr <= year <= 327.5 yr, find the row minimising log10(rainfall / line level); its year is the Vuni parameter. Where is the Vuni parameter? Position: 327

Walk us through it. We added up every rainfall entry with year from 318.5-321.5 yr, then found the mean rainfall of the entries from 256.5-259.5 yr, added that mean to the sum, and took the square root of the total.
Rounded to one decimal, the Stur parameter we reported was 12.4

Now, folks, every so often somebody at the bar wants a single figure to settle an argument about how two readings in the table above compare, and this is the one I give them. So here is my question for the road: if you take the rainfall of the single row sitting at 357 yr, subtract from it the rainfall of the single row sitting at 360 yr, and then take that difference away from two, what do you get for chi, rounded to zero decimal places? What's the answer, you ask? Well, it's 5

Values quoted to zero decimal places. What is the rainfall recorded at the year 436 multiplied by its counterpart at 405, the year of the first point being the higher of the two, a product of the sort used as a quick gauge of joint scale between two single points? 1092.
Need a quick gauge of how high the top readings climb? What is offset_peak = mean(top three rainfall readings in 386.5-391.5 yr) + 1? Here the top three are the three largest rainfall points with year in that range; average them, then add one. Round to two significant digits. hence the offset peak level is 43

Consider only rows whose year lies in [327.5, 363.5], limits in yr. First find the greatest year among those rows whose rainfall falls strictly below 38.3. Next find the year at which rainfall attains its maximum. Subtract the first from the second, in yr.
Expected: -30 yr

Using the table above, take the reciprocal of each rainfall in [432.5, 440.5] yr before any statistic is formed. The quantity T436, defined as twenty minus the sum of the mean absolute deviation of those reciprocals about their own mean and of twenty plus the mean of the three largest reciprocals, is -0.0452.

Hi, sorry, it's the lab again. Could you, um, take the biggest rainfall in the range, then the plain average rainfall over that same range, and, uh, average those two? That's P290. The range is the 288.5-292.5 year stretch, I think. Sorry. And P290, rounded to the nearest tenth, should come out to 35.5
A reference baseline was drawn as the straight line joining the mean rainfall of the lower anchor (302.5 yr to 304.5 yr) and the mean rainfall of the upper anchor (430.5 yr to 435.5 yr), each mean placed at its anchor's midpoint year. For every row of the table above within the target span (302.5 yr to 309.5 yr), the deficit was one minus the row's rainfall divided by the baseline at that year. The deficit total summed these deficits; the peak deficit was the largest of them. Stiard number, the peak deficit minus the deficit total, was 0.5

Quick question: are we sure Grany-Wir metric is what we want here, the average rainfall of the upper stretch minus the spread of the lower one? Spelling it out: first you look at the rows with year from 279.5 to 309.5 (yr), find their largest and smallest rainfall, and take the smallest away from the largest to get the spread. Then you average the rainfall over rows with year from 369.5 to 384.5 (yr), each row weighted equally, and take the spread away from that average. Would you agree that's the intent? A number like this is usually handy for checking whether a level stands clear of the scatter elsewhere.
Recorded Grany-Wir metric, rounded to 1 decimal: 28.7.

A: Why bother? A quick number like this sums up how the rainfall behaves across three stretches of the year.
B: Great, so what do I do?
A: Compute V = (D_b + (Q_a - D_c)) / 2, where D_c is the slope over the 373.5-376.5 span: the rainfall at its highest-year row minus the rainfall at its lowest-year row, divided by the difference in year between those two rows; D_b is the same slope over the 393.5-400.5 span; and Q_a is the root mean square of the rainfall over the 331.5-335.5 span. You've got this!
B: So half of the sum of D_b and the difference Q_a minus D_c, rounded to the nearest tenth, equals 19.8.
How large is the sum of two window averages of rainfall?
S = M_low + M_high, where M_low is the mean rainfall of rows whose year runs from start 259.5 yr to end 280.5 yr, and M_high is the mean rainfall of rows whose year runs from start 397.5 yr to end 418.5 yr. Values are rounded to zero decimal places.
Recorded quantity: 75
